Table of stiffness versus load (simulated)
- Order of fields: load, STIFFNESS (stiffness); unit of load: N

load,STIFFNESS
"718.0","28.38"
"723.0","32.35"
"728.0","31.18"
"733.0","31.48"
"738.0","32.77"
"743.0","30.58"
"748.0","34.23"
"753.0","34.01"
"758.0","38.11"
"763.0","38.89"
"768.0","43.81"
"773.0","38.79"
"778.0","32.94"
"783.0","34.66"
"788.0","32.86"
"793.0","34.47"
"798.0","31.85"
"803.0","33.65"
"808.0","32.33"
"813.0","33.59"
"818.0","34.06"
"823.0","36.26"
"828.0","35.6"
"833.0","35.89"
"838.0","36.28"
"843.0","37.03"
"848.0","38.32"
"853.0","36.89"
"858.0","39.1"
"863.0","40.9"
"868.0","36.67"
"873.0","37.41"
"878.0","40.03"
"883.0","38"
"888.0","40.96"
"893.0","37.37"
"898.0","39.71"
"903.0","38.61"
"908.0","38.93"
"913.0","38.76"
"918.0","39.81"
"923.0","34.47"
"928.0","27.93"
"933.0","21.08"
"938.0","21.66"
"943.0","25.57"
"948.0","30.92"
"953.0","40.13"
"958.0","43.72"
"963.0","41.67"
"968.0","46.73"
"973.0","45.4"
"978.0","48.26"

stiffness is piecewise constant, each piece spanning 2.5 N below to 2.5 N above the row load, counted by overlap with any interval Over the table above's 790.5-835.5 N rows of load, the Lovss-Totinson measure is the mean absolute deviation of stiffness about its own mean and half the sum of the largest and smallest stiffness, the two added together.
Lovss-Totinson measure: 35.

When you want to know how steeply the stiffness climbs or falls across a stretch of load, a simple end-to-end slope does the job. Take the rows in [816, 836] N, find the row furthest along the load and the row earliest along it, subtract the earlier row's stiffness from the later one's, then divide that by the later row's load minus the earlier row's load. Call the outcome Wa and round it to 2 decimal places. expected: 0.12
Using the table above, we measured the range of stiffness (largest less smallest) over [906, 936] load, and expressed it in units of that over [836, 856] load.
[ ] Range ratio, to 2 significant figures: 9.2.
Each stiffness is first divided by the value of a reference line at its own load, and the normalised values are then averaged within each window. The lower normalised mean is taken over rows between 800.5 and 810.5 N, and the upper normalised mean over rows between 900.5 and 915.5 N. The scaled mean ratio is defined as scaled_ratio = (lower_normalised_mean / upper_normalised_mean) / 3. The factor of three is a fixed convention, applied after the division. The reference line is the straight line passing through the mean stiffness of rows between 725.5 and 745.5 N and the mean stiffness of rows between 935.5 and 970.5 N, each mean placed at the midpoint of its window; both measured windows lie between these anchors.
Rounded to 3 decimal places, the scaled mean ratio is 0.301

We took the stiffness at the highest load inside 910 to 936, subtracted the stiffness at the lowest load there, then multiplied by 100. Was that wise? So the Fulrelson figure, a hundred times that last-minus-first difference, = -1768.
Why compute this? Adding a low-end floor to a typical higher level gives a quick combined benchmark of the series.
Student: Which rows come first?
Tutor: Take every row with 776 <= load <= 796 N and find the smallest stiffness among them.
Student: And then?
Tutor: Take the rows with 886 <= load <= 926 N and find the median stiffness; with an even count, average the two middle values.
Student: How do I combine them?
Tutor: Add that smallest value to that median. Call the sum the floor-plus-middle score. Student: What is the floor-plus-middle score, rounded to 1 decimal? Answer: 71.7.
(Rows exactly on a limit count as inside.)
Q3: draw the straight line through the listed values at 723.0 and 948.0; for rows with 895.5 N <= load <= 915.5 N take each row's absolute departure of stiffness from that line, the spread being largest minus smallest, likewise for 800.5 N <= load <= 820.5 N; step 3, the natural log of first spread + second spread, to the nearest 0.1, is 1.1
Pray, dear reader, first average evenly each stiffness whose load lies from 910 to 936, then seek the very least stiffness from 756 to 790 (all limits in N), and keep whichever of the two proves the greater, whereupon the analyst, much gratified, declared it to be 32.9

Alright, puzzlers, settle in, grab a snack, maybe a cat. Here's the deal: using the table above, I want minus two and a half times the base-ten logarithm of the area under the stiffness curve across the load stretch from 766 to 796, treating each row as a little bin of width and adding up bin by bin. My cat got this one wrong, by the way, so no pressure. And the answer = -7.59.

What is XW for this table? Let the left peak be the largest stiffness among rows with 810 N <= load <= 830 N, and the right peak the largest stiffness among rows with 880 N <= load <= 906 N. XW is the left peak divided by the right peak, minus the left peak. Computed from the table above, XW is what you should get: -35.4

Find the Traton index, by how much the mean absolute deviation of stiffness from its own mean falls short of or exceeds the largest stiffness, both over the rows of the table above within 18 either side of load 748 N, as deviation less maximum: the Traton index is -36.5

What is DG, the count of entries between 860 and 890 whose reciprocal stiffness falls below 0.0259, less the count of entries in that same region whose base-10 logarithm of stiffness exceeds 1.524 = -3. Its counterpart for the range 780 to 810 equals -3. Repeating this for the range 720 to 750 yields -1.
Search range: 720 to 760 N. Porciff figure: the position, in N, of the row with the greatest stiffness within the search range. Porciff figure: 758.0 N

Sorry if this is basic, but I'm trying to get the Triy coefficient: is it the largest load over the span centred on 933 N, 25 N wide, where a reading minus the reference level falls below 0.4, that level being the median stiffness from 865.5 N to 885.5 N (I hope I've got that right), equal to 943.0 N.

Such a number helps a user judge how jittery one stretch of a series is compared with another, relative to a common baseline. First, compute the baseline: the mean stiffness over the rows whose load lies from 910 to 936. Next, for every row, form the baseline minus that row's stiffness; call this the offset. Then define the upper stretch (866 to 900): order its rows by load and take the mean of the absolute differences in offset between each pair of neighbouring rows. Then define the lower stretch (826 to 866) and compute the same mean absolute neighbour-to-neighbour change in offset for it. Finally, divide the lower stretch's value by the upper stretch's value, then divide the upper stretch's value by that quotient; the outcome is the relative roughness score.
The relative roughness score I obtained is 4.9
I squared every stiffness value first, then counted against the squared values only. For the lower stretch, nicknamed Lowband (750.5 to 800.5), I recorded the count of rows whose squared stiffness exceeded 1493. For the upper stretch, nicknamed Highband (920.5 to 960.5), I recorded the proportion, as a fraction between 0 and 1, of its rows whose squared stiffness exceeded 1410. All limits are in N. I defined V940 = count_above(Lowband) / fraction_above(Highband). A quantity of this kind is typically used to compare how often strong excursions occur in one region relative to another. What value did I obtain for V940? 12.0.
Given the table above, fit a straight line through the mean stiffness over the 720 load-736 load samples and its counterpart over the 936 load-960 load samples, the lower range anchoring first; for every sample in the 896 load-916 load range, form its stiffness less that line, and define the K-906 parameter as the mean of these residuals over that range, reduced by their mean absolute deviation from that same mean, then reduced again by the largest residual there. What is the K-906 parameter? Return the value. -1.1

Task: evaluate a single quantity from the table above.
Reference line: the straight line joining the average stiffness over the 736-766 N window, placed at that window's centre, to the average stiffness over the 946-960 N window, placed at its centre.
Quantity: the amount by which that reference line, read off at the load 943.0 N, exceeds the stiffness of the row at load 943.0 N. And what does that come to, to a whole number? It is 13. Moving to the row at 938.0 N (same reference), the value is 16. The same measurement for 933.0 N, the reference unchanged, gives 17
